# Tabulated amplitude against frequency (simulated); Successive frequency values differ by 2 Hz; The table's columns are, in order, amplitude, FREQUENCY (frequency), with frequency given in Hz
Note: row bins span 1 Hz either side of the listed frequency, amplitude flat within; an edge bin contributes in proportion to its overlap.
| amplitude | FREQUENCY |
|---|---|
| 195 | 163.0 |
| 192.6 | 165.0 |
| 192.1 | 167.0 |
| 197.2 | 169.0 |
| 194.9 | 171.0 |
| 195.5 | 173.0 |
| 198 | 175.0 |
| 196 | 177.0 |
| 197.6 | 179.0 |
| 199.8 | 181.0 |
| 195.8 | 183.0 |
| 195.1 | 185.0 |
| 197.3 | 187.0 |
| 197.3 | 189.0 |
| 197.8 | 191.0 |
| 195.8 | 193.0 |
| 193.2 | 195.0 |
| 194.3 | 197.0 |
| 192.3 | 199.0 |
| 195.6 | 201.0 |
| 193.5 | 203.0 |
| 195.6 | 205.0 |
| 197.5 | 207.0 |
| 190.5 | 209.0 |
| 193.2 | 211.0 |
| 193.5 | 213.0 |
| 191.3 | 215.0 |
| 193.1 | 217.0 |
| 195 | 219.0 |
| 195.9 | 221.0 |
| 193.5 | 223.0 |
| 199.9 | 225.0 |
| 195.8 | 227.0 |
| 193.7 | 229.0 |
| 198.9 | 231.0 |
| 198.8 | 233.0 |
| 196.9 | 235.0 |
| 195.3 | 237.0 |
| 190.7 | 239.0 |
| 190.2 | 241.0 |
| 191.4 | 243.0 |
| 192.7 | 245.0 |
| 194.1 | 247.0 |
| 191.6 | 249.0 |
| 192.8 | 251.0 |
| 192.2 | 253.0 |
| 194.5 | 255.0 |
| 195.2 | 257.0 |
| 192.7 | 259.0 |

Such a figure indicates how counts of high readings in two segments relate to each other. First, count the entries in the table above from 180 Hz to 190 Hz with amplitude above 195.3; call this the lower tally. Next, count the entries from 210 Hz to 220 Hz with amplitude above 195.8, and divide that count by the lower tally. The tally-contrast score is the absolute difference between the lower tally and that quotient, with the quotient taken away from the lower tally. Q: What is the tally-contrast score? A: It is 4.0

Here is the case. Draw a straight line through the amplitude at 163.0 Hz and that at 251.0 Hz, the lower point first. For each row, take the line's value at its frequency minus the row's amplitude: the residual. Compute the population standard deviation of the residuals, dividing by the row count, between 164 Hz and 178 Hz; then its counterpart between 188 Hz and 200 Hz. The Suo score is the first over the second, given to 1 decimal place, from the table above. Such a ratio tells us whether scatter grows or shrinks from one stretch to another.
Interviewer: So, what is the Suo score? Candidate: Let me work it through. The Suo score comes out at 1.1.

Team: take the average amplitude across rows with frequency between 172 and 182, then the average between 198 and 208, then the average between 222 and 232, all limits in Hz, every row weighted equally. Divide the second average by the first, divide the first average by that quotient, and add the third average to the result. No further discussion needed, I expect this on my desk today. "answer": 396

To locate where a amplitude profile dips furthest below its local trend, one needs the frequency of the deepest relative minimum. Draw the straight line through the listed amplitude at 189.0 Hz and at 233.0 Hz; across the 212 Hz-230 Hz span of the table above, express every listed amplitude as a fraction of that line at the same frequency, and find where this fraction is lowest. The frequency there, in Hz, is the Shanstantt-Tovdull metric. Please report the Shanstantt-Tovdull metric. 215.0 Hz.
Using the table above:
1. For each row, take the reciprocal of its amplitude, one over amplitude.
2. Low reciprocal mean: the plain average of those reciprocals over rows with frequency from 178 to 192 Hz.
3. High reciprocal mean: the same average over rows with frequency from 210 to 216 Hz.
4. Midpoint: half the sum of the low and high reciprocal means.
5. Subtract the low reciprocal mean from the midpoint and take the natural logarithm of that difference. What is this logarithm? -9.7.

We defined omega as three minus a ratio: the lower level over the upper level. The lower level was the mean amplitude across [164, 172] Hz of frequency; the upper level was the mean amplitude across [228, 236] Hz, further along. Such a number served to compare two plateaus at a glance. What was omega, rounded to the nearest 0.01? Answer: 2.01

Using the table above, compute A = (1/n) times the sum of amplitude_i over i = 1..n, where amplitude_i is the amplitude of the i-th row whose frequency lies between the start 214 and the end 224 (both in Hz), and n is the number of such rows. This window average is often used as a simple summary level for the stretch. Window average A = 193.8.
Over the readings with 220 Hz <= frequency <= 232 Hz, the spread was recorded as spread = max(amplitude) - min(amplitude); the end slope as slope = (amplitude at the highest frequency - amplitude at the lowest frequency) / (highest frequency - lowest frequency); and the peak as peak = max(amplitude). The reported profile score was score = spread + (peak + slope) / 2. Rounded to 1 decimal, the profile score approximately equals 106.5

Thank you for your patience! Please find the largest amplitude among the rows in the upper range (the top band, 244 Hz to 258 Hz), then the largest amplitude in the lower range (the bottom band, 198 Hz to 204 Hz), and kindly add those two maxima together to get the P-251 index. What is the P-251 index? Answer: 391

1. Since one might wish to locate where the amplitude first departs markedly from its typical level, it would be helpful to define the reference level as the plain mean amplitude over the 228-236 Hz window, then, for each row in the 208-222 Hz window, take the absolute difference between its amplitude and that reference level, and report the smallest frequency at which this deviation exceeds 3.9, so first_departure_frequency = 209.0 Hz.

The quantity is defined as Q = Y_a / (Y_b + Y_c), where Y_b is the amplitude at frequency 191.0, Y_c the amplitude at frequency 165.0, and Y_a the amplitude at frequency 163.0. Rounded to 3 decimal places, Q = 0.499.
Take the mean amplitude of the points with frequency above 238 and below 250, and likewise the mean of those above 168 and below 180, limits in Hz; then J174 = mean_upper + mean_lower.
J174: 388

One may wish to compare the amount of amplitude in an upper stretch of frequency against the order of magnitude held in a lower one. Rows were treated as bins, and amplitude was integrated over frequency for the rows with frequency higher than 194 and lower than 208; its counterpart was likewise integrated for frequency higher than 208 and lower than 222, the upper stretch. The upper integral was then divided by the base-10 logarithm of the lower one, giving 787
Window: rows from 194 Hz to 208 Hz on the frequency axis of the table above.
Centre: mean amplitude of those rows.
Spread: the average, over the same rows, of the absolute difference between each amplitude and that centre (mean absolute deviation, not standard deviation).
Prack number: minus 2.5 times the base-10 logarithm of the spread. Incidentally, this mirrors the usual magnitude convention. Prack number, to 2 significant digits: -0.38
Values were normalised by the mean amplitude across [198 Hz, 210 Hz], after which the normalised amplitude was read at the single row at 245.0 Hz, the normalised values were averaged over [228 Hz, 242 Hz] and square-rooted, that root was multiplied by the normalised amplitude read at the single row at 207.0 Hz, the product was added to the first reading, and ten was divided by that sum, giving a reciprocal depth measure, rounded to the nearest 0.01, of 4.97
